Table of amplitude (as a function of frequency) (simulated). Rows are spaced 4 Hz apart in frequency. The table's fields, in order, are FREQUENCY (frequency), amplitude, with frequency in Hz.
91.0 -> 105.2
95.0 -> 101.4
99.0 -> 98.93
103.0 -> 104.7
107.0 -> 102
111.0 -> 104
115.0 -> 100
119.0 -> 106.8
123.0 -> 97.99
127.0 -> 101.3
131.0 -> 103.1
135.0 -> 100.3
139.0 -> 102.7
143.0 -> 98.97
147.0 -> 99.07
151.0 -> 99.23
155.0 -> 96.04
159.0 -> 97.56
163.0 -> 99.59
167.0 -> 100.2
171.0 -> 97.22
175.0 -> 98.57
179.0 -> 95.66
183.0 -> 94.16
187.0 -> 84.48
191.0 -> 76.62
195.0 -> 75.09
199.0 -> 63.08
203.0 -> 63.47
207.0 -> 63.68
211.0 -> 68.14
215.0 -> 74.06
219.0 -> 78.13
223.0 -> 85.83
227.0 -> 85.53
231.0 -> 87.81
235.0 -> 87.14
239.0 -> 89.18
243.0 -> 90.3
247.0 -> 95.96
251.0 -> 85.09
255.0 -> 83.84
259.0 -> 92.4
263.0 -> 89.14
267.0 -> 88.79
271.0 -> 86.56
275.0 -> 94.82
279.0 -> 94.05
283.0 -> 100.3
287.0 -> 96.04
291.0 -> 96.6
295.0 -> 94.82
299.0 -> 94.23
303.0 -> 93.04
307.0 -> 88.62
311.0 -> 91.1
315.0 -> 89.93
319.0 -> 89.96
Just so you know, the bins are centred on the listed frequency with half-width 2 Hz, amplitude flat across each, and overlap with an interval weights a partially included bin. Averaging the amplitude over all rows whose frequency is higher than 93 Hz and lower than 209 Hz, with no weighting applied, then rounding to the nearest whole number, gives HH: 94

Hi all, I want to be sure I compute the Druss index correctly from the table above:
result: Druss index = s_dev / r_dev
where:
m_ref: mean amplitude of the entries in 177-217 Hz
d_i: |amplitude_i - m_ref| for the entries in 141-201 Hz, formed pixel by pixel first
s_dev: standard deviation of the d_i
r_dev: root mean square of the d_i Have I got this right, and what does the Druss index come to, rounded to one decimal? 0.4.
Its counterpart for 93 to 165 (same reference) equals 0.1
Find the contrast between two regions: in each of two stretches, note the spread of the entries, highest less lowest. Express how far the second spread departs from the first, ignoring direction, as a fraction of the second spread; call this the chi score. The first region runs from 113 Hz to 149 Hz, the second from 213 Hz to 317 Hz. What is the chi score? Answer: 0.66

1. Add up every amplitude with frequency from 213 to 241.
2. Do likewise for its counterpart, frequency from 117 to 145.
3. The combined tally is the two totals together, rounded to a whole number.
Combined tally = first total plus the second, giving 1299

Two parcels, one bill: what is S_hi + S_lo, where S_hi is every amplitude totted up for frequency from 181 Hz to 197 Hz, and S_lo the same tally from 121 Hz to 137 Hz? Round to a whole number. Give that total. 733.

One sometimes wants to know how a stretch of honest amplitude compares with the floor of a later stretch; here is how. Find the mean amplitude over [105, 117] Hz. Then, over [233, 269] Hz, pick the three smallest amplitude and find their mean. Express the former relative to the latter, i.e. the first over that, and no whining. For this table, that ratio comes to 1.19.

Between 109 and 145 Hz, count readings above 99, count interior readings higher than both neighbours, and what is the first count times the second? 21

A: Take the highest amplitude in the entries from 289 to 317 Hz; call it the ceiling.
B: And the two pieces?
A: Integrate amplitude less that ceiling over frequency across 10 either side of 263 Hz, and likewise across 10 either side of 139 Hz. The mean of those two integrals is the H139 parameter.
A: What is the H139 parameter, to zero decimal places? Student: -42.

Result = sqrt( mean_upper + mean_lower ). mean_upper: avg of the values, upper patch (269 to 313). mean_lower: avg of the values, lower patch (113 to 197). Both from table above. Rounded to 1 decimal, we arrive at 13.8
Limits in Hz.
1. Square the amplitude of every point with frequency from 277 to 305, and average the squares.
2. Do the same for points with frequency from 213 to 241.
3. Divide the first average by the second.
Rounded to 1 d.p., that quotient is 1.3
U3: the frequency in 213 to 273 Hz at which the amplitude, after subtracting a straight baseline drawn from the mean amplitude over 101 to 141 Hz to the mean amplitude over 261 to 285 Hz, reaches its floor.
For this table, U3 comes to 215.0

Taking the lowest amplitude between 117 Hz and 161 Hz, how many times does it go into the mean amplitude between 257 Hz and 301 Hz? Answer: 0.97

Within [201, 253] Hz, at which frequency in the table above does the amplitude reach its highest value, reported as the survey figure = 247.0 Hz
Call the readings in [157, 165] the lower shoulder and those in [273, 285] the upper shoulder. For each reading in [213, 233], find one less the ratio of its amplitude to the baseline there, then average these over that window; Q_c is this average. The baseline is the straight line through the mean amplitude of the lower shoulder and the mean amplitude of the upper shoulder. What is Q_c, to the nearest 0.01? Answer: 0.16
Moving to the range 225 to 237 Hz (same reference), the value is 0.11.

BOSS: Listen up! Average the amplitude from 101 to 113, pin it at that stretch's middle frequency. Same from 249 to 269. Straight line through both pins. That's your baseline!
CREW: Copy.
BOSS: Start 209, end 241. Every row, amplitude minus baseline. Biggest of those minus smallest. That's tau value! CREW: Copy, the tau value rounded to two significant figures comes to 24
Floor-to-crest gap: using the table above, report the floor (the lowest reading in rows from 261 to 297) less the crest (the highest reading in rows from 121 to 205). -17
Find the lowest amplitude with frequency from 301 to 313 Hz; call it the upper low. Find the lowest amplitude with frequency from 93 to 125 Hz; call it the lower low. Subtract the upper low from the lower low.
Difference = 9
